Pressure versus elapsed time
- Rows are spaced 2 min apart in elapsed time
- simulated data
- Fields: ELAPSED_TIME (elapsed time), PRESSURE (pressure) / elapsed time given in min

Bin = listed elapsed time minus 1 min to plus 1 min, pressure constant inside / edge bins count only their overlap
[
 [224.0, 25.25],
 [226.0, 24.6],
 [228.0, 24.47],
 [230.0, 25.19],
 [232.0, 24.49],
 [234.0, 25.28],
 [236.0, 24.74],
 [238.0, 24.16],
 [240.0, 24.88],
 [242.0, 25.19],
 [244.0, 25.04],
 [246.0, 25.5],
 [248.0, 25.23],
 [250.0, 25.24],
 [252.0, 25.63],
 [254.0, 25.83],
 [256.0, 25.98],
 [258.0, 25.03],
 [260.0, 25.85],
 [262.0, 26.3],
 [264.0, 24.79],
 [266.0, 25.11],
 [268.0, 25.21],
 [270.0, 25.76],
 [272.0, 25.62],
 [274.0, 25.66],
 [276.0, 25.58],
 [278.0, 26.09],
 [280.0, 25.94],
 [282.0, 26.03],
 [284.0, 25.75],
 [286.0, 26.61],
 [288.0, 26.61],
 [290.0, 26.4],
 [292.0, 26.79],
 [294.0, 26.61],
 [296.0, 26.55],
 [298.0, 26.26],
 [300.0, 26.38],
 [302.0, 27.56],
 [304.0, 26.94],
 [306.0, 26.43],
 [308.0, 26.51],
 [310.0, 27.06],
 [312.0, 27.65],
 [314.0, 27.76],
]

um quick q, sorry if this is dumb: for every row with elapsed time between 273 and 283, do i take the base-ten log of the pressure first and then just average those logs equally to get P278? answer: 1.413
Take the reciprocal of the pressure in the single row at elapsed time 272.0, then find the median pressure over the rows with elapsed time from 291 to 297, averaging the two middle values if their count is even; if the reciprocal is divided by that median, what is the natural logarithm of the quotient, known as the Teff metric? -6.52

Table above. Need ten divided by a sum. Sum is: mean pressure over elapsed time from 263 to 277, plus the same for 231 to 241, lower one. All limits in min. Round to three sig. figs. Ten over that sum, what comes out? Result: 0.200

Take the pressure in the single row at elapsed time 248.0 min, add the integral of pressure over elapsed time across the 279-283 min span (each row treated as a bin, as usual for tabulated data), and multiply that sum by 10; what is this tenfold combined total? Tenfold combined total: 1292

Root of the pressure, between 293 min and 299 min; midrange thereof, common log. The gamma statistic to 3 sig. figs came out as 0.711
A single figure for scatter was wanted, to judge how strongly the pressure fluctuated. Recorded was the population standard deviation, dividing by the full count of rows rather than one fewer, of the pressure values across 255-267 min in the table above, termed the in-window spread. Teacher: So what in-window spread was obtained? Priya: 0.56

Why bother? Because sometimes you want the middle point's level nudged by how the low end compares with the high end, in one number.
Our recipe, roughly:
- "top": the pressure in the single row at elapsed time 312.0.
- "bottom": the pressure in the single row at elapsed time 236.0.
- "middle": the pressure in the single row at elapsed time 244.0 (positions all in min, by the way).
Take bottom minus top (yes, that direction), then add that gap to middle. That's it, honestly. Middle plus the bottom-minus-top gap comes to 22.1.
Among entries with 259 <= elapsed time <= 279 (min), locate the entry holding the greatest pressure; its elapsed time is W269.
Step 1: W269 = 262.0 min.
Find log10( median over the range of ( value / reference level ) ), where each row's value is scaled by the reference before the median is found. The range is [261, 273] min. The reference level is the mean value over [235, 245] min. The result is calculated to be 0.0106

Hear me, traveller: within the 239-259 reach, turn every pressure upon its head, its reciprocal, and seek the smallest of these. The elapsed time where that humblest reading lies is 256.0 min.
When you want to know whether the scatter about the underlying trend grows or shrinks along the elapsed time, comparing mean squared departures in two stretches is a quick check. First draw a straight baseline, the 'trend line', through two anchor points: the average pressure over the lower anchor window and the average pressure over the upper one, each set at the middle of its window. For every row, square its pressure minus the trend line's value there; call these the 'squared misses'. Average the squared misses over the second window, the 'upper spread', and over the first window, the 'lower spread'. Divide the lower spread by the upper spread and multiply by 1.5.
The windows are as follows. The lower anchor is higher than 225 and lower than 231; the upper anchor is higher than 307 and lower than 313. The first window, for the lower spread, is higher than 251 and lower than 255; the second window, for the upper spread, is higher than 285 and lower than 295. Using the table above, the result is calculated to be 4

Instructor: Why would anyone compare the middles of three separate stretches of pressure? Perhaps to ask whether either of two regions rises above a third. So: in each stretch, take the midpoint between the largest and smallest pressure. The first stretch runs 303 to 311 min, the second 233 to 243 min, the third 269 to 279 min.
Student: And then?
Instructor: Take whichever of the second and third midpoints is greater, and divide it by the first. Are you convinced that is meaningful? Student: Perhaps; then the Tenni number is 0.966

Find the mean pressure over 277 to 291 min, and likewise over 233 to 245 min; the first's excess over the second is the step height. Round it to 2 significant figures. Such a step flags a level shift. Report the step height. 1.3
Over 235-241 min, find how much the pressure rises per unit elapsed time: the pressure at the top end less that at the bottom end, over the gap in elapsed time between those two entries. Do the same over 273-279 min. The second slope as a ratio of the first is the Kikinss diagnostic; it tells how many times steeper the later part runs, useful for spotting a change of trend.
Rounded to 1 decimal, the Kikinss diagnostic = 3.1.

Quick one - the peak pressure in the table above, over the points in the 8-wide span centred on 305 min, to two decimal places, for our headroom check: 27.56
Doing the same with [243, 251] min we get 25.50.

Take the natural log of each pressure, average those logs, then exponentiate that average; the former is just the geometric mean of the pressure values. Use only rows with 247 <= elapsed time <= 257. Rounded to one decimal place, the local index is 25.6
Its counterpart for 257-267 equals 25.4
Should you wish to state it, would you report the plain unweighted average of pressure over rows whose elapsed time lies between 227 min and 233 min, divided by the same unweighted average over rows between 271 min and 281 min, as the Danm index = 0.959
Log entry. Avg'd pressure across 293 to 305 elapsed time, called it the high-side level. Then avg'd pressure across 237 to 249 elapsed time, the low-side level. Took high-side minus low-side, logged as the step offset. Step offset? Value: 1.7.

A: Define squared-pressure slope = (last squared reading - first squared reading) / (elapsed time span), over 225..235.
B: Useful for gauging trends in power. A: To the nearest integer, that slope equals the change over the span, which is 4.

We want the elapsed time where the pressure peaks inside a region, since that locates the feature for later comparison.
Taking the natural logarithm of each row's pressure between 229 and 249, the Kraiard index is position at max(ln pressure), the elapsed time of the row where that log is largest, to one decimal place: 246.0 min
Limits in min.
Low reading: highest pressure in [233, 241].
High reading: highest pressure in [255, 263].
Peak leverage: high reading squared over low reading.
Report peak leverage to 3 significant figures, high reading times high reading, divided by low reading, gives 27.4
